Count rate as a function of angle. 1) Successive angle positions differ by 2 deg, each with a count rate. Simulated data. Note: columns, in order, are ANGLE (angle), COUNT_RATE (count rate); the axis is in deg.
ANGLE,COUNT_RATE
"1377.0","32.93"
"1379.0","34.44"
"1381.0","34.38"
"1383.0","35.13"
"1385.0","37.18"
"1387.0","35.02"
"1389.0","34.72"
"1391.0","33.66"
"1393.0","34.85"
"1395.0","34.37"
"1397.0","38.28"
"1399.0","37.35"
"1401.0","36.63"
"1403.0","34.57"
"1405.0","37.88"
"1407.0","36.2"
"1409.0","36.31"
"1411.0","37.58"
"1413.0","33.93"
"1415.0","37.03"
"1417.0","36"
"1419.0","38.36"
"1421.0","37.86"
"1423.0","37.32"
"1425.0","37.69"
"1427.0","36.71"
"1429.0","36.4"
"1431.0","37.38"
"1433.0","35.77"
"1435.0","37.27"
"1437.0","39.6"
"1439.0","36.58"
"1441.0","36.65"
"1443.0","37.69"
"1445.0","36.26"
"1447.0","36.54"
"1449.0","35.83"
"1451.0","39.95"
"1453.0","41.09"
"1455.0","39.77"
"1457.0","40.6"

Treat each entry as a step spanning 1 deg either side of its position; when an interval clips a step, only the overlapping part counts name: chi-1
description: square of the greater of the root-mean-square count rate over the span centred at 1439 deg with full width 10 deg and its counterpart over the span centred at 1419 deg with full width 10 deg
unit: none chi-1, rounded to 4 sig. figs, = 1412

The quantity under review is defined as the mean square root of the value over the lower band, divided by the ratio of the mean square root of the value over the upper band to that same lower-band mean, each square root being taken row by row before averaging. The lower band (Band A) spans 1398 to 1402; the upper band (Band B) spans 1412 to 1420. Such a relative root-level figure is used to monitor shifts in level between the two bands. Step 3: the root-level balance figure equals 6.14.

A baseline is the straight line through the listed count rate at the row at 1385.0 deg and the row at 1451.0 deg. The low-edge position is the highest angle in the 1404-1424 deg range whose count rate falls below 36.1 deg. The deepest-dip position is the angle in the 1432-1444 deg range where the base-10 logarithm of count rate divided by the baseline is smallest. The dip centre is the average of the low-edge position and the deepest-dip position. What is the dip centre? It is 1425 deg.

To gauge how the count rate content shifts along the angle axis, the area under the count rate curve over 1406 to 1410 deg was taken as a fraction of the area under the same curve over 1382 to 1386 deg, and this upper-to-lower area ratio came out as 1.00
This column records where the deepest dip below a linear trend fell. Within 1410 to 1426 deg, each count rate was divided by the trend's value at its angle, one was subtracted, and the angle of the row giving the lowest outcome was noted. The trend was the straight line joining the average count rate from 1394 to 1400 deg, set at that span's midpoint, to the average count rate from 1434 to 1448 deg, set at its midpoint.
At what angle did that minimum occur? 1413.0 deg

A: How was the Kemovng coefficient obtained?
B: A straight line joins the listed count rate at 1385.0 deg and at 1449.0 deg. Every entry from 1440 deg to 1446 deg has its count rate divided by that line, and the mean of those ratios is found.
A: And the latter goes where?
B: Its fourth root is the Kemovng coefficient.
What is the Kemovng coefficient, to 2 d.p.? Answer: 1.01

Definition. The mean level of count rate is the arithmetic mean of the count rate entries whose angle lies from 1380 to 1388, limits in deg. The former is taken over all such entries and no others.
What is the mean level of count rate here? 35.4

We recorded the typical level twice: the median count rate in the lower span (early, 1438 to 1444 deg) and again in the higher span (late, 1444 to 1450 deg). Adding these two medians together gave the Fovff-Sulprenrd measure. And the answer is 72.9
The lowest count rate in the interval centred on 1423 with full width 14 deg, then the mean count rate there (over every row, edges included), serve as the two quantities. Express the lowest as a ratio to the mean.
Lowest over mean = 0.968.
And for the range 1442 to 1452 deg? 0.962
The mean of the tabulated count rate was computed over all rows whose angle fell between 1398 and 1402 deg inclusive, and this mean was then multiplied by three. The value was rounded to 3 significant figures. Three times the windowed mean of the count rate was 111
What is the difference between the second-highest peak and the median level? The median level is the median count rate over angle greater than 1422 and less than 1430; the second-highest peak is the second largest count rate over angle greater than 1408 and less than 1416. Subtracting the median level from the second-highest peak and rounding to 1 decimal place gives 0.0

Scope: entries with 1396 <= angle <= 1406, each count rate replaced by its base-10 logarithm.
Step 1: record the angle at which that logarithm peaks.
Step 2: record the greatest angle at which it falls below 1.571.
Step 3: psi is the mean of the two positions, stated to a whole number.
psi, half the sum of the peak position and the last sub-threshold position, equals 1400 deg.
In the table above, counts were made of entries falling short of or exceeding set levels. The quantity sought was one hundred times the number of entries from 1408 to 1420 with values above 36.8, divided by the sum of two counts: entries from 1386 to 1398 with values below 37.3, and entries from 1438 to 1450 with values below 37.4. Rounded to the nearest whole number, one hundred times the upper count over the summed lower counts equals 30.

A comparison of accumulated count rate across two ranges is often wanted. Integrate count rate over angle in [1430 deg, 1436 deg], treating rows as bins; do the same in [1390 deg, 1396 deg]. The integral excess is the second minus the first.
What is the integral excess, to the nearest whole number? -15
